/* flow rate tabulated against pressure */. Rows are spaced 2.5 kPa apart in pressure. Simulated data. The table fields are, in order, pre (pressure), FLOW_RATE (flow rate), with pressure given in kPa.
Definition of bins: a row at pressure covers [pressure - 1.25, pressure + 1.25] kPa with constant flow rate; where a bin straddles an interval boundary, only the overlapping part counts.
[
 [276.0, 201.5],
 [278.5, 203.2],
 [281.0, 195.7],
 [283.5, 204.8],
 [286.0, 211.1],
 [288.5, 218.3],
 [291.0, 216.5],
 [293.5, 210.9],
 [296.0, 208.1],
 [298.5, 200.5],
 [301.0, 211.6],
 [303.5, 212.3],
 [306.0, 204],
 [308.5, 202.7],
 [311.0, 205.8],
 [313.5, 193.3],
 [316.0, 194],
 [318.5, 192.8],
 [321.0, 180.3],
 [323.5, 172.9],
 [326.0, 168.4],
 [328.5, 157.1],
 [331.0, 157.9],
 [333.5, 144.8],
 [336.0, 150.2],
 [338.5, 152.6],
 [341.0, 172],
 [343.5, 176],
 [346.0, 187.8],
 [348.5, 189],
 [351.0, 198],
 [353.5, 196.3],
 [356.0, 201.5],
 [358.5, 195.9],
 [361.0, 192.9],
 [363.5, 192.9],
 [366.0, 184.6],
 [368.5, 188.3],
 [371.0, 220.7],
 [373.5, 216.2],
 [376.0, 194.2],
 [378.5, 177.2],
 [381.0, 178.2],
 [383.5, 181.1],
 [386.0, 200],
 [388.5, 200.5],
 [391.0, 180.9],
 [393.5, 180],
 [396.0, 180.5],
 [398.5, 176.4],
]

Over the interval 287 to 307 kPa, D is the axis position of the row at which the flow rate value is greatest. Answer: 288.5 kPa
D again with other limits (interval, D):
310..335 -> 311.0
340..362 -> 356.0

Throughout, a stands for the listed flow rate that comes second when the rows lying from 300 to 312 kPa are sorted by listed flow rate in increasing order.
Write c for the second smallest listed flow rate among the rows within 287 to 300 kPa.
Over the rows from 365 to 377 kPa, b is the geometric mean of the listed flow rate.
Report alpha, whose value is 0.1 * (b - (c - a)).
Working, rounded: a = 204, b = 200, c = 208.1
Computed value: 19.6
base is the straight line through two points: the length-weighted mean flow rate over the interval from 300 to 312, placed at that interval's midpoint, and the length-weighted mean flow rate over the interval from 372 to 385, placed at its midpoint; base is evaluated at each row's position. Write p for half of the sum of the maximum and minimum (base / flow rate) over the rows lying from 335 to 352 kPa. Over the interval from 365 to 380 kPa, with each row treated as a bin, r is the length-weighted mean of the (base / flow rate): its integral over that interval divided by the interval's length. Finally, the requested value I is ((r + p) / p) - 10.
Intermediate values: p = 1.16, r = 0.980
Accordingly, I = -8.16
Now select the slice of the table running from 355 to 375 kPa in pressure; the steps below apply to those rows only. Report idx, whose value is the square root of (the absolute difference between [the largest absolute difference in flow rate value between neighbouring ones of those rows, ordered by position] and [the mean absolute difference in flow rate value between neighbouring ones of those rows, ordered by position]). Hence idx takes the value 4.9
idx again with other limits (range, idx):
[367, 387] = 4.3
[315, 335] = 2.4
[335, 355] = 3.5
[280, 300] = 1.8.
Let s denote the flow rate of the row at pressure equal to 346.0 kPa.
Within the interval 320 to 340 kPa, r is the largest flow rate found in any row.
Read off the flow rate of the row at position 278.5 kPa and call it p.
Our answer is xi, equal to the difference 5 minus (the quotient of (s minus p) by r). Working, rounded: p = 203.2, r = 180.3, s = 187.8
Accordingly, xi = 5.09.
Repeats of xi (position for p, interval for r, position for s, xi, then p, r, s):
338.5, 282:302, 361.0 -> 4.82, 152.6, 218.3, 192.9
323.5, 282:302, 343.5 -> 4.99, 172.9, 218.3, 176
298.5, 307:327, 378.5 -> 5.11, 200.5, 205.8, 177.2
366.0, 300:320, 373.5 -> 4.85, 184.6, 212.3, 216.2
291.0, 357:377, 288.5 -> 4.99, 216.5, 220.7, 218.3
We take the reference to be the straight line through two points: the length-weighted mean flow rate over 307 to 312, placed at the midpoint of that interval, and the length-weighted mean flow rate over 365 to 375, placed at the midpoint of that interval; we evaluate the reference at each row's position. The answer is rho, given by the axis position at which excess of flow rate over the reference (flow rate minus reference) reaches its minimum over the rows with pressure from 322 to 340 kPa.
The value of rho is 333.5 kPa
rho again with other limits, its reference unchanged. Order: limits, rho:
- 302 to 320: 318.5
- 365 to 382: 378.5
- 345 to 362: 346.0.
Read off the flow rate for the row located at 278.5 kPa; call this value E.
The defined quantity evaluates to 203.2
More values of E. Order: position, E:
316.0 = 194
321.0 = 180.3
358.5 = 195.9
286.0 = 211.1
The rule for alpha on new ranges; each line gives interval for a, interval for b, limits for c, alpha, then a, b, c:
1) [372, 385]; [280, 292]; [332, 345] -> 23.7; 178.2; 209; 150.2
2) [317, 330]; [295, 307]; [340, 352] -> 20.0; 168.4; 207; 176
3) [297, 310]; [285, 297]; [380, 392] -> 23.5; 202.7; 213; 180.9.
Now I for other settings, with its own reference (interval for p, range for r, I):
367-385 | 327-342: -7.67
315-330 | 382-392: -8.15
